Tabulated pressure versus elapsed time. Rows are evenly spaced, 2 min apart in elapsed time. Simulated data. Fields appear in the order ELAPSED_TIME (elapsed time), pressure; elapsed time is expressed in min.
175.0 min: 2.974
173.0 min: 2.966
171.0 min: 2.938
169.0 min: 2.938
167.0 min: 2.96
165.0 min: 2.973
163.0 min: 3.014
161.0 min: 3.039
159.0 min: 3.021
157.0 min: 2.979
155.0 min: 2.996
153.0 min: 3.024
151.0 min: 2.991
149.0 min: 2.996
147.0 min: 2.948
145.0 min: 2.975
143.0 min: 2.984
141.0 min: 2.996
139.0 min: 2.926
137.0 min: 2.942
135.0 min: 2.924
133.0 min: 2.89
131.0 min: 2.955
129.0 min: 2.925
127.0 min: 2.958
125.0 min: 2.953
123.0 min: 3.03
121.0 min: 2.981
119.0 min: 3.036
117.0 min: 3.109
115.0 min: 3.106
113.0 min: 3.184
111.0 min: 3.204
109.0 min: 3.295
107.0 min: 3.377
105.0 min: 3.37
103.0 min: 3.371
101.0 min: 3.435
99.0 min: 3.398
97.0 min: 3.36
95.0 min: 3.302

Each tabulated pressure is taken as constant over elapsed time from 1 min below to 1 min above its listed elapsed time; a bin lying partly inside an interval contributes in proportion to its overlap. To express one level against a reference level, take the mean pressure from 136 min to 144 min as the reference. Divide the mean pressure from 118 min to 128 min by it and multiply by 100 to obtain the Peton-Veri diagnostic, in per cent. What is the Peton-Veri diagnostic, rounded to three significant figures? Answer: 101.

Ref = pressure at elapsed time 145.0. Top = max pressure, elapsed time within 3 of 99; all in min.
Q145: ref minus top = -0.46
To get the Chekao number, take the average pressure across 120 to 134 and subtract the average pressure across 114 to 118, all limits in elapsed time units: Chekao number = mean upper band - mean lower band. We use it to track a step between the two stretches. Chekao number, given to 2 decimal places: -0.15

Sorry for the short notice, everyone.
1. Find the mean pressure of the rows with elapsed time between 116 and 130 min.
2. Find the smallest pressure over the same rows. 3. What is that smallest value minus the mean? -0.074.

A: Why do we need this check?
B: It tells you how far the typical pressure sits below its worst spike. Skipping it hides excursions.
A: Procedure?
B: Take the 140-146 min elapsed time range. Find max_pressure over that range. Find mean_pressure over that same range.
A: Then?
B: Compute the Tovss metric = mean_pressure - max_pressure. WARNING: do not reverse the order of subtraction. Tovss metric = -0.011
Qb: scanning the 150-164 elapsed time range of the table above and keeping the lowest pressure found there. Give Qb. 2.979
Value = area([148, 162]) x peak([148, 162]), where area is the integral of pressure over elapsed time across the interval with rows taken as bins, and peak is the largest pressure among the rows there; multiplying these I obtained 128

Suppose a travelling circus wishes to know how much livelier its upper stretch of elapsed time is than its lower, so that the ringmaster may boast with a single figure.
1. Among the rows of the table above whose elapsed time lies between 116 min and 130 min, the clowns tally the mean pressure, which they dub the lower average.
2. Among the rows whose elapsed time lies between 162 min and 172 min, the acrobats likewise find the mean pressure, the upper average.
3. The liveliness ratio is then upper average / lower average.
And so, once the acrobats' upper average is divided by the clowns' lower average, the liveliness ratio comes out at 0.989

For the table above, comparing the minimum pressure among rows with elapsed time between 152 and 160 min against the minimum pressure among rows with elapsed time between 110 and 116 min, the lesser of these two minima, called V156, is 2.98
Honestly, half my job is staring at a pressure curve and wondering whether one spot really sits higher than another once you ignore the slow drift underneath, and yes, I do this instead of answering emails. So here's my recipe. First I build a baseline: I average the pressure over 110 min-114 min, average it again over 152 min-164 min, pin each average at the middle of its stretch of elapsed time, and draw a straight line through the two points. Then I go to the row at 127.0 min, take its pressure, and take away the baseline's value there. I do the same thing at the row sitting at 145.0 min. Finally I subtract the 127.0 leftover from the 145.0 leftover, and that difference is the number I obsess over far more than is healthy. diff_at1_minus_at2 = 0.09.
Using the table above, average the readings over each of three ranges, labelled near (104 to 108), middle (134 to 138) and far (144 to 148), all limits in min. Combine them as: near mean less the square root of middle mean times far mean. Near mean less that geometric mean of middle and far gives 0.43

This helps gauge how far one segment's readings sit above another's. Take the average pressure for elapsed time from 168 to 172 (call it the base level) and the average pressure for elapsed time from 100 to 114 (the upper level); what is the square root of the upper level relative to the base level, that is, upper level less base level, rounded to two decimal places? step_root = 0.62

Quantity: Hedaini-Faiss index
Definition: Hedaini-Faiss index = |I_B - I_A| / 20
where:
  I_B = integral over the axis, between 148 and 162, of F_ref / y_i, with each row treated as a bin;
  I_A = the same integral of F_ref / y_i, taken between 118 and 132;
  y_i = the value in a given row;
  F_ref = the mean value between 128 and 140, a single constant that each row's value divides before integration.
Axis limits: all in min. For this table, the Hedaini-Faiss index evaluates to 0.007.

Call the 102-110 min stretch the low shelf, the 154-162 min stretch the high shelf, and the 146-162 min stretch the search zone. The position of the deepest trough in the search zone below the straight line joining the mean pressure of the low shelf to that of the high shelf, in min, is 147.0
